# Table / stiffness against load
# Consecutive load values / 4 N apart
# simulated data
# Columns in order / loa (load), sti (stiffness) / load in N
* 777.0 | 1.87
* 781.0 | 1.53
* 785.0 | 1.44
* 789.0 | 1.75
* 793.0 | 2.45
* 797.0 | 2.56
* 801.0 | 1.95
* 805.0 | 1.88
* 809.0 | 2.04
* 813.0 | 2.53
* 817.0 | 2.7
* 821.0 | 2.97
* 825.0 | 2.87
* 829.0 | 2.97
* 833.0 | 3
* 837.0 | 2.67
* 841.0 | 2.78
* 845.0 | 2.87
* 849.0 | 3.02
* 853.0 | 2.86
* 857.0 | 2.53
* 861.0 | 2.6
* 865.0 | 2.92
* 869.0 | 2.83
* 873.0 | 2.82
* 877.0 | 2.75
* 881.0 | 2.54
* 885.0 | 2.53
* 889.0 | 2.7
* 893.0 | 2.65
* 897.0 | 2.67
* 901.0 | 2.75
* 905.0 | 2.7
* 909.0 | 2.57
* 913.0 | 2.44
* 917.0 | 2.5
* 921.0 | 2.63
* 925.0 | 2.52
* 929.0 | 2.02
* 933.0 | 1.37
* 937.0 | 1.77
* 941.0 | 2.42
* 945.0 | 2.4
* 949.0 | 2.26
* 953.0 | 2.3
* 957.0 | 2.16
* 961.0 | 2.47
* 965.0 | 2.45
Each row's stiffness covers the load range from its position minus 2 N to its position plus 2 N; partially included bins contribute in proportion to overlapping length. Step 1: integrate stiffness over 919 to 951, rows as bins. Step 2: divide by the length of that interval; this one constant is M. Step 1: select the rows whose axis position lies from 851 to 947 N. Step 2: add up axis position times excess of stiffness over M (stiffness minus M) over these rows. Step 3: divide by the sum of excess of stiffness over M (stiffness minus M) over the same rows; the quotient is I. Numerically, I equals 881.3 N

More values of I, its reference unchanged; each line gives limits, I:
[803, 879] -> 846.5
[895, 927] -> 909.6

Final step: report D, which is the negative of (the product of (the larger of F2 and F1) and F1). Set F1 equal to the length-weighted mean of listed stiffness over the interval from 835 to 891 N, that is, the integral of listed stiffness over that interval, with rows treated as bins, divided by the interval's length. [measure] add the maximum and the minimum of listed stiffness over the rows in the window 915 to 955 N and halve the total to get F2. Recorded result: -7.5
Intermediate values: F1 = 2.7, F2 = 2.0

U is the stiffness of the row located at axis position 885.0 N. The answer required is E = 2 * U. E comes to 5.06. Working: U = 2.53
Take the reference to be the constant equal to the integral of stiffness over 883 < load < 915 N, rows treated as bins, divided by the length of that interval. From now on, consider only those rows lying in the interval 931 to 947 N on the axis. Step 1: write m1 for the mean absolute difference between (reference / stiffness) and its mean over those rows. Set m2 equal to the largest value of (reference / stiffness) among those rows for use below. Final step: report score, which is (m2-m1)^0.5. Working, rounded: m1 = 0.305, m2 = 1.92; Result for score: 1.27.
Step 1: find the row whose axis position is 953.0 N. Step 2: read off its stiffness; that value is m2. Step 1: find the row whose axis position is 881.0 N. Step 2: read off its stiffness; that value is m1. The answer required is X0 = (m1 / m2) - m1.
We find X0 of -1.4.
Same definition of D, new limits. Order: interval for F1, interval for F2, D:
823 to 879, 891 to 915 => -8.0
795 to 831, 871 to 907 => -6.7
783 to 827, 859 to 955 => -5.2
